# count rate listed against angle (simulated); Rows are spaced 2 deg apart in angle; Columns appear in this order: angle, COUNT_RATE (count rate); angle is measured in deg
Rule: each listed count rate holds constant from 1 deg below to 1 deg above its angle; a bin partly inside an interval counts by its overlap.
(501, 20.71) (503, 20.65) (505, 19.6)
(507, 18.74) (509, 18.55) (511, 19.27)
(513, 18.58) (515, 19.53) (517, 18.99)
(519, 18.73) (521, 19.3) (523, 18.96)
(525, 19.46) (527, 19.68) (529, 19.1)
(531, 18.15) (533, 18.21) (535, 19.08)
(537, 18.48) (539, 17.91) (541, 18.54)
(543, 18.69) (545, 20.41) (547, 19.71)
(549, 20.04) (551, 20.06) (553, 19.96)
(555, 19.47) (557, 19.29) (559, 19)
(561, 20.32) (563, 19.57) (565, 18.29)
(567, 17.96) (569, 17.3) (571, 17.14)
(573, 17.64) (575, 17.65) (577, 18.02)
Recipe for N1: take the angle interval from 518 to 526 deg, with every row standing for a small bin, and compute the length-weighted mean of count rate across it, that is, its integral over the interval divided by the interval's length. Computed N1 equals 19.1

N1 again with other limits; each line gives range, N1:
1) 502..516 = 19.3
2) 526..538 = 18.8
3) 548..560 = 19.6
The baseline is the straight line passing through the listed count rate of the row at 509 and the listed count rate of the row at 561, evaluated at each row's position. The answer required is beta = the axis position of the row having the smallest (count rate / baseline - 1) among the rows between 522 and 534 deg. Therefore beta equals 533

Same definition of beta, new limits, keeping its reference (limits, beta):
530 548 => 539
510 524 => 519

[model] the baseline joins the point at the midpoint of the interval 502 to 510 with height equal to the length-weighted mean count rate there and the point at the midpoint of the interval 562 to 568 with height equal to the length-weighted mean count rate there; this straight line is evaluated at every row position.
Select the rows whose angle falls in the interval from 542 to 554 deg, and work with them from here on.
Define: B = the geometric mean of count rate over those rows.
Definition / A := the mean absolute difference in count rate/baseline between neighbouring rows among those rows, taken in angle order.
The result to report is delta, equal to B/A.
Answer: 645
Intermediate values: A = 0.031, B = 19.8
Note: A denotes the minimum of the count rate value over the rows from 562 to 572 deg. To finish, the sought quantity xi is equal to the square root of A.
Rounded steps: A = 17.14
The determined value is 4.14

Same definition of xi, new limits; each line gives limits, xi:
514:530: 4.33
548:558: 4.39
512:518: 4.31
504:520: 4.31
